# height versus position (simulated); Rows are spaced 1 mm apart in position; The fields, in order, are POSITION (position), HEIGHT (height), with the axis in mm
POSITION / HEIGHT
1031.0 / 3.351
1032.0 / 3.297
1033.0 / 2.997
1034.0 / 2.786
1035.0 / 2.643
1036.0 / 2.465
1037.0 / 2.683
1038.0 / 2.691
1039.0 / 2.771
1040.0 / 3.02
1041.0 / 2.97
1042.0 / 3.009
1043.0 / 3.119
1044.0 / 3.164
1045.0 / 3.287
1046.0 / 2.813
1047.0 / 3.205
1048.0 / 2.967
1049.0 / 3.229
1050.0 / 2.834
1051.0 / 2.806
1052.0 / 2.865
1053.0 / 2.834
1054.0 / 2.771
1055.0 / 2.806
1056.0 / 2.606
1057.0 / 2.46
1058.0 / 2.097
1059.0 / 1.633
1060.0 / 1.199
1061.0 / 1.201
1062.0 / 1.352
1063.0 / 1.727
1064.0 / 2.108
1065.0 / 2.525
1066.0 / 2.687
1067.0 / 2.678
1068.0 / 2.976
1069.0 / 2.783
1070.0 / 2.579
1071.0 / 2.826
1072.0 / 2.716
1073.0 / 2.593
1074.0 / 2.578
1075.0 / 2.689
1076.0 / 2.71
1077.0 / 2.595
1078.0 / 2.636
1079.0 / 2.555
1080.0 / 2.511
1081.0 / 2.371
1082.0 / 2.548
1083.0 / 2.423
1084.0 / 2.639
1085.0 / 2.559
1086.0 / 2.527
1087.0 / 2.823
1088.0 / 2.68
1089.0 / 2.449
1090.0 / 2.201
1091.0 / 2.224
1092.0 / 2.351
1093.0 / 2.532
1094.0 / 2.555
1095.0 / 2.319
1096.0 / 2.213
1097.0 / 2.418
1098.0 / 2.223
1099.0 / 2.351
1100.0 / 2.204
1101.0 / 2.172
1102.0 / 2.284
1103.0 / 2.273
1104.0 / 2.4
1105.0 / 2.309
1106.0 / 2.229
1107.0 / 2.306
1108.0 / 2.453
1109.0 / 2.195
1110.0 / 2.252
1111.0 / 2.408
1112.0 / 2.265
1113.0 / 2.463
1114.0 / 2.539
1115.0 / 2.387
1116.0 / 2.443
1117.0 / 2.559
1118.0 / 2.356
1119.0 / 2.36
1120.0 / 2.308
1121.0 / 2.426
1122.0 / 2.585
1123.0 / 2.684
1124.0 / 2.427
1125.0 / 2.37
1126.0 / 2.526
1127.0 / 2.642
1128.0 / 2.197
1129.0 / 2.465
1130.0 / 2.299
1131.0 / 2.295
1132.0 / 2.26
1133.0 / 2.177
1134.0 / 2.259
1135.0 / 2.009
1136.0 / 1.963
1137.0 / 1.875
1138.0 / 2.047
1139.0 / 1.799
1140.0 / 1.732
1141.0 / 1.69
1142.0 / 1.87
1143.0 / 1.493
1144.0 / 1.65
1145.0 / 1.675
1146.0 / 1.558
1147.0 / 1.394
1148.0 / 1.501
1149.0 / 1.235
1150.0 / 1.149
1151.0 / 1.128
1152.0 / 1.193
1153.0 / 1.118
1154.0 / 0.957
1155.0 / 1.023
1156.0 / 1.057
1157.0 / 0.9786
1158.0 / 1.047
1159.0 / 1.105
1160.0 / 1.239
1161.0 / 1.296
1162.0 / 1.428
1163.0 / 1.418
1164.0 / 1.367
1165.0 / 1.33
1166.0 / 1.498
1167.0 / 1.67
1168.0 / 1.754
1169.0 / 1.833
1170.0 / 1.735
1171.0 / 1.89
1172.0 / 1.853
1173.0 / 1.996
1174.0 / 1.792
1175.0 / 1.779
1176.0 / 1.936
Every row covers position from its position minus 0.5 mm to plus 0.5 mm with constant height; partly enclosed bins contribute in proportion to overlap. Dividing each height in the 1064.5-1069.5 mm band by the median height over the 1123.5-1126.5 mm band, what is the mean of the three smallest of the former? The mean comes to 1.1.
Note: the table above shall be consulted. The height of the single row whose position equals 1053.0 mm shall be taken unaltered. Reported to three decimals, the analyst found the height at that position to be 2.834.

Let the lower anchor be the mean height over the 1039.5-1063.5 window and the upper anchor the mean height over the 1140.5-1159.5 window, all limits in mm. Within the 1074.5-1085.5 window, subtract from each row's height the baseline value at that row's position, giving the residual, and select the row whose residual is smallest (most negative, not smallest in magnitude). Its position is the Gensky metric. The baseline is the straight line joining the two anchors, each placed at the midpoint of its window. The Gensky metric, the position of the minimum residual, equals 1081.0 mm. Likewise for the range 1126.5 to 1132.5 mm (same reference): 1128.0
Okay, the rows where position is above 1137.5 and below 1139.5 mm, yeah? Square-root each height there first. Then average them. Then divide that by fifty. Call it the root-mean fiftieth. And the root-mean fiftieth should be 0.028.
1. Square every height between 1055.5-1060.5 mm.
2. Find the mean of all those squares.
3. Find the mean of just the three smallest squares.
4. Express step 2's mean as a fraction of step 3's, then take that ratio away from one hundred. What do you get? 98.49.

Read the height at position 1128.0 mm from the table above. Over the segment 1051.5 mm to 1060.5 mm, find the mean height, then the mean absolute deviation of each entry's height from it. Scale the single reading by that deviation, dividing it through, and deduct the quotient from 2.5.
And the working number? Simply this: -2.1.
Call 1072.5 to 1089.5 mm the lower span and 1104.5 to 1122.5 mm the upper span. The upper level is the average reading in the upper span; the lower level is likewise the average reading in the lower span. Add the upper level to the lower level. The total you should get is 4.96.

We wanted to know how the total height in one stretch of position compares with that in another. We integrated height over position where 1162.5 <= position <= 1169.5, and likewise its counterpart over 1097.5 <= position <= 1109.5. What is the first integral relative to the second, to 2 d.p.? 0.40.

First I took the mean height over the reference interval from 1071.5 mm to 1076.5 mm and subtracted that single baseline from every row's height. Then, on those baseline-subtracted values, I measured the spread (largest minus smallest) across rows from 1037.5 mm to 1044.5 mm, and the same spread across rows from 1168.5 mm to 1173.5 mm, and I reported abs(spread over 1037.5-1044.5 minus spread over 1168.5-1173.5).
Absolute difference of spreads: 0.21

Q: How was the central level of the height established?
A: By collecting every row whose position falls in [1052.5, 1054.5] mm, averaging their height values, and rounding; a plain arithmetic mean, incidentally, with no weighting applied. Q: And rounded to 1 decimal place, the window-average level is 2.8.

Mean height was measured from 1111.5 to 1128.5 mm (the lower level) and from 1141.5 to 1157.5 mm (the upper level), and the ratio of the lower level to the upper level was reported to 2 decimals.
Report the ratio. 1.86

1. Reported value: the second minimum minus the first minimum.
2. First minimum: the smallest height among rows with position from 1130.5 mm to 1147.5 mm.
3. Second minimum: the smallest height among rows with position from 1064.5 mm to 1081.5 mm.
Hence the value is 1.0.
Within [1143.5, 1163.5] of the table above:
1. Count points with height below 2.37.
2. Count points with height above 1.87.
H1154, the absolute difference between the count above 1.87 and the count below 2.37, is 20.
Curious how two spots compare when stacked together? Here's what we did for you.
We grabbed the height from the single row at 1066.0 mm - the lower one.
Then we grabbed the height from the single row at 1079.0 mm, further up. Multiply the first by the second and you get 6.9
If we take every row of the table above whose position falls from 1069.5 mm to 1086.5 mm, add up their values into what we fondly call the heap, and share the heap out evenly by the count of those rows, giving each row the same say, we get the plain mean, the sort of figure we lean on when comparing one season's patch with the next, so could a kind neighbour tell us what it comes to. 2.6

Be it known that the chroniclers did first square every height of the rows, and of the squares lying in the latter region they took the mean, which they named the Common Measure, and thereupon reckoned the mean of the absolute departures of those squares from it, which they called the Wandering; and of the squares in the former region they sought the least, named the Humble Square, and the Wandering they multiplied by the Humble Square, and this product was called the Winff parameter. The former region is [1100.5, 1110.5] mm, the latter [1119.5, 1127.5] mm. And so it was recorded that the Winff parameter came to 2.7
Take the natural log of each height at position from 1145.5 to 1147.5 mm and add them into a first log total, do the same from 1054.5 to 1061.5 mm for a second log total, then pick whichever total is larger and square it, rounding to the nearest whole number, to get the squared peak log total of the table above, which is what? 20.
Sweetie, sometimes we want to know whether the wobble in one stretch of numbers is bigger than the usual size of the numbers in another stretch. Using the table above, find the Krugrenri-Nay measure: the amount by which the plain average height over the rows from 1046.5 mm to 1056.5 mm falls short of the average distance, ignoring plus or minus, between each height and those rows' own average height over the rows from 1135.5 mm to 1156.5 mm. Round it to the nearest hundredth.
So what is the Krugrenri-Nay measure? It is -2.60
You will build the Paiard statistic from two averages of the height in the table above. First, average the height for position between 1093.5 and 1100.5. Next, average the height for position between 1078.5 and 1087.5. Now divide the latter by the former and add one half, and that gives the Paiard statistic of 1.60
